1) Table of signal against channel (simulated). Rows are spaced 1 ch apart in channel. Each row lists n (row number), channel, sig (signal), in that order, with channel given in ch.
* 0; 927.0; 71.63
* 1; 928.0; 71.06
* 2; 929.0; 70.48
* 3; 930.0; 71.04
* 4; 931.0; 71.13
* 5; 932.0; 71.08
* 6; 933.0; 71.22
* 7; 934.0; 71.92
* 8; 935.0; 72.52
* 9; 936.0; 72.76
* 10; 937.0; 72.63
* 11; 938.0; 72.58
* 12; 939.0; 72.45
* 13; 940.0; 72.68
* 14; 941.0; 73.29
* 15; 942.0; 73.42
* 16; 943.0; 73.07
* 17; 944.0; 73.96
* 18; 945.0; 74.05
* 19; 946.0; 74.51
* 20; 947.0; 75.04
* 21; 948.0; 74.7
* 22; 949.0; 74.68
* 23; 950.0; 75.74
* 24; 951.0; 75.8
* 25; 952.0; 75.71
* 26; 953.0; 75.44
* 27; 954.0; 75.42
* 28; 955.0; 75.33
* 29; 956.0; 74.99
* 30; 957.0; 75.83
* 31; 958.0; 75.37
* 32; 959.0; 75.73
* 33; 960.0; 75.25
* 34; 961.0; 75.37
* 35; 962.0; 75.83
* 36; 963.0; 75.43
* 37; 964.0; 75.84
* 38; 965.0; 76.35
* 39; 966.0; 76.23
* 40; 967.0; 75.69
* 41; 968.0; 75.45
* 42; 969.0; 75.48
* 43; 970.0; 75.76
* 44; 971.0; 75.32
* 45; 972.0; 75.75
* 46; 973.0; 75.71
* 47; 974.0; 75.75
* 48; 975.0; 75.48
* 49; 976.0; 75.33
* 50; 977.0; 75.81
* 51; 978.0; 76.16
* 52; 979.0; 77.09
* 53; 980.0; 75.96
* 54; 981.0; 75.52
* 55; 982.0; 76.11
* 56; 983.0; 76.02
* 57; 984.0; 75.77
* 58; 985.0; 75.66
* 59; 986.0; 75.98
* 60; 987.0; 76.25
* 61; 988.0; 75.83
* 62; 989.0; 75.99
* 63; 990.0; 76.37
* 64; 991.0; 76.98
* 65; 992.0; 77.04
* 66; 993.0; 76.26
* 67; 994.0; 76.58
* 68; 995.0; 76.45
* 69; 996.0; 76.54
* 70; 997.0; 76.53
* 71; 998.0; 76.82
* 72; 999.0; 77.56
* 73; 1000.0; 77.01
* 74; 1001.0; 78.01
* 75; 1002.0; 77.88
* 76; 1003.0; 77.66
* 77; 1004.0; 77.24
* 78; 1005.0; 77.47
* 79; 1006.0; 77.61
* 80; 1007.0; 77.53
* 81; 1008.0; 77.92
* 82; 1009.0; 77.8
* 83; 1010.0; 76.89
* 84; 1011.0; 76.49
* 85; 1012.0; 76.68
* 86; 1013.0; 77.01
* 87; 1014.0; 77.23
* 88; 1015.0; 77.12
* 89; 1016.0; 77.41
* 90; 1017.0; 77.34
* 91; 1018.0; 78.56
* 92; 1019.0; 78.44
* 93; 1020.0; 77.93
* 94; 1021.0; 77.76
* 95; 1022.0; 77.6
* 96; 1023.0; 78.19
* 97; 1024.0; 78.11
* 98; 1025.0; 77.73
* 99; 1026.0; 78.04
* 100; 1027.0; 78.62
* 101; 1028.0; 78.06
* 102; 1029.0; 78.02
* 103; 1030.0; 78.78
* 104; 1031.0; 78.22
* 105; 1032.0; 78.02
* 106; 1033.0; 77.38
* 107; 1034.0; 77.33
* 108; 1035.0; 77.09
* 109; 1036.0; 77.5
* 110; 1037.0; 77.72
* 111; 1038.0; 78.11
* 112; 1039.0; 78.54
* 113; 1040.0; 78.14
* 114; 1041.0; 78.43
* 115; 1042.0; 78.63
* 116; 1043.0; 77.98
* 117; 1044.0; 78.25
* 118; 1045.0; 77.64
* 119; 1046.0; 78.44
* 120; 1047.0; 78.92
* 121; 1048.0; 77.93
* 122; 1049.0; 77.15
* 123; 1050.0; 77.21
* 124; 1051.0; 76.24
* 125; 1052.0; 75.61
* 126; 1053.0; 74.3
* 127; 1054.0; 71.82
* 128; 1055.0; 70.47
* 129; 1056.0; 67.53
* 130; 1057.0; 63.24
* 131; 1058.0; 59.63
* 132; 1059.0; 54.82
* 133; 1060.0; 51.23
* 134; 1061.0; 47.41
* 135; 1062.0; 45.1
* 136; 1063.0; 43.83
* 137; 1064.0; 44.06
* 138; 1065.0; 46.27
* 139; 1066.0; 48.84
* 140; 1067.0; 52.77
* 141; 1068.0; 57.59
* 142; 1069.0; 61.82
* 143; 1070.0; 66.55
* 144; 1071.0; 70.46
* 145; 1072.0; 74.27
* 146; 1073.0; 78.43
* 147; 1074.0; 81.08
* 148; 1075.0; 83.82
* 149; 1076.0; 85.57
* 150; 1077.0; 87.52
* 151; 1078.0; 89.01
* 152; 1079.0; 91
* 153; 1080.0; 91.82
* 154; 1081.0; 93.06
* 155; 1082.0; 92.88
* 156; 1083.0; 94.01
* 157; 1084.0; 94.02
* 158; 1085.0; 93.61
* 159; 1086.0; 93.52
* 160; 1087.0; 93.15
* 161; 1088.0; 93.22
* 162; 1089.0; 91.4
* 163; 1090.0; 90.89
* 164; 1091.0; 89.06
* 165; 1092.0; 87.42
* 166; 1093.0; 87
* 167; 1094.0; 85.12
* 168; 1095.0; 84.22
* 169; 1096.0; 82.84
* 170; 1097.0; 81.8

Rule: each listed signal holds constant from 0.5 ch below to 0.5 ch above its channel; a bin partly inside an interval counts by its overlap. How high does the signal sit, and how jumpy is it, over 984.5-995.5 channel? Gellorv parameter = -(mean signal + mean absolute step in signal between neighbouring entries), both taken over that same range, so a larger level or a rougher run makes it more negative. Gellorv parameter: -76.7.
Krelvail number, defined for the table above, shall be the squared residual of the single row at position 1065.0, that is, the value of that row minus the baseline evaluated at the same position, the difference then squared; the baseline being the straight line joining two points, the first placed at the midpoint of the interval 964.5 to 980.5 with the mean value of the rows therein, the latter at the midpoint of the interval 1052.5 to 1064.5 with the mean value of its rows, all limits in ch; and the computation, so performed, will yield 103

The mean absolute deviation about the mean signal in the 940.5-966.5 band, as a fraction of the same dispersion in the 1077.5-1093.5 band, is 0.37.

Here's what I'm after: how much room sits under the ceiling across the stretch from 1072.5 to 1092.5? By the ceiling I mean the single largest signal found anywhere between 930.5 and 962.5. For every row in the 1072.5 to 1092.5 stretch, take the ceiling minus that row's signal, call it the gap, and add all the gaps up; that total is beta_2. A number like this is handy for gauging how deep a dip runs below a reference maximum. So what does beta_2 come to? -278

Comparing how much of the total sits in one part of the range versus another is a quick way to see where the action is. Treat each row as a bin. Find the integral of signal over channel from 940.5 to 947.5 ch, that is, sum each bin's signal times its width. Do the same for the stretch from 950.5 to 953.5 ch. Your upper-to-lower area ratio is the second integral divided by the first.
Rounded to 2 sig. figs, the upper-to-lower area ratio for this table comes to 0.44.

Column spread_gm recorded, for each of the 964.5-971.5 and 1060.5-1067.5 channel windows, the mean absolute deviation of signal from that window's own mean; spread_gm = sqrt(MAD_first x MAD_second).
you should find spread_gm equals 0.86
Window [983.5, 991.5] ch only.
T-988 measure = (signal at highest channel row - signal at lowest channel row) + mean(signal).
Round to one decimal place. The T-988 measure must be 77.3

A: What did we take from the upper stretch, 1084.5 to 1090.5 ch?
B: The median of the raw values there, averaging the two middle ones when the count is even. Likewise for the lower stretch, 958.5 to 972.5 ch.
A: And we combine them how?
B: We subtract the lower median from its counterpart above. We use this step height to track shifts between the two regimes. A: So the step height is 17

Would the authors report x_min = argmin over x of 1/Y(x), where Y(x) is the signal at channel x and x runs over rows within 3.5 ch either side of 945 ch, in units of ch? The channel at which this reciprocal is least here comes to 947.0 ch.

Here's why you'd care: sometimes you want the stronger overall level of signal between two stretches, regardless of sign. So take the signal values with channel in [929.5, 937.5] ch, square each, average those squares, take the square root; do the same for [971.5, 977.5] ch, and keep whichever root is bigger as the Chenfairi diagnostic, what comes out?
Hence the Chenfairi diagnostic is 75.6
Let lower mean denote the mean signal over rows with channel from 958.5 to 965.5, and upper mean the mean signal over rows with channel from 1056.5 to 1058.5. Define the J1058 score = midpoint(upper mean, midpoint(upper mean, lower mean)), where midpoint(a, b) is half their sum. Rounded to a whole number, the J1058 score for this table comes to 65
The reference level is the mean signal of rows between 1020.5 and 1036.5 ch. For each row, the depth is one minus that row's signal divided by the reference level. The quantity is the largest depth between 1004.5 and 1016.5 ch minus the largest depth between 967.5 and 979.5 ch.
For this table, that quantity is -0.02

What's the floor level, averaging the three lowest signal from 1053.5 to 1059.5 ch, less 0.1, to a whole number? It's 59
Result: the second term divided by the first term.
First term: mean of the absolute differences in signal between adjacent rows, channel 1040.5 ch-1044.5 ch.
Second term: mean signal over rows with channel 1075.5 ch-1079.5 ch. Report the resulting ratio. 236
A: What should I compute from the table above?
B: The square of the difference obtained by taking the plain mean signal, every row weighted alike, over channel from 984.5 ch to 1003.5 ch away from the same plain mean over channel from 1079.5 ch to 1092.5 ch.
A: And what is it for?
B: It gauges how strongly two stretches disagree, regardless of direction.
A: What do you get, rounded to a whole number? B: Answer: 239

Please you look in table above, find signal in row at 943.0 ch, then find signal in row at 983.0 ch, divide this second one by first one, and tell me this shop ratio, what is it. 1.04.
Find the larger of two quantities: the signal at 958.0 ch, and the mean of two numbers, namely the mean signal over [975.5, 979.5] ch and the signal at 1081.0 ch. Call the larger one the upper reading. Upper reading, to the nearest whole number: 85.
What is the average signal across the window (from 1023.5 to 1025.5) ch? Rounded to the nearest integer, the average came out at 78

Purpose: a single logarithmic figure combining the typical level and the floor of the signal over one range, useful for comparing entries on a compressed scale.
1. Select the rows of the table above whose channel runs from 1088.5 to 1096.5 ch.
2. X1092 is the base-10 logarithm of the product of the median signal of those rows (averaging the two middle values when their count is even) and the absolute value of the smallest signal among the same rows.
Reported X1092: 3.86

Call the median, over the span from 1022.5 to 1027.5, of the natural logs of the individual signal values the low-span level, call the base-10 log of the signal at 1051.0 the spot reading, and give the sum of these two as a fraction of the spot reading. 3.32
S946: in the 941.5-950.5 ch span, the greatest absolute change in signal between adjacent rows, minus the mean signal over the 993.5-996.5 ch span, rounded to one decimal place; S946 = -75.5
